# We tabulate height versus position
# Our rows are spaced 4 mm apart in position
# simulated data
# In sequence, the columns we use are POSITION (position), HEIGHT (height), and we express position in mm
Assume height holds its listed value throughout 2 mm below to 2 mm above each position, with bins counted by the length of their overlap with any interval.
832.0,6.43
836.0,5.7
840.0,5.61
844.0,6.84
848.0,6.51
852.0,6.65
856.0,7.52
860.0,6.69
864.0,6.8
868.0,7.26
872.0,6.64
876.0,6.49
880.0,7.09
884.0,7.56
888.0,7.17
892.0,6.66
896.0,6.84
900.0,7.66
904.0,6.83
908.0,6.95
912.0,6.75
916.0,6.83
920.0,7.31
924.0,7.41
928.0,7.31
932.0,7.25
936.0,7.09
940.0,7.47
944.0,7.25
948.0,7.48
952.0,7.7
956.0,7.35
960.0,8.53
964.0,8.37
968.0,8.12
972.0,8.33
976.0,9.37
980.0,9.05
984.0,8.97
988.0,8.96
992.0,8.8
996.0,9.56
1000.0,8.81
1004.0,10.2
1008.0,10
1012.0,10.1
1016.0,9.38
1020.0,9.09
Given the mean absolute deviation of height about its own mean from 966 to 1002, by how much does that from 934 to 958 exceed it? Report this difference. -0.169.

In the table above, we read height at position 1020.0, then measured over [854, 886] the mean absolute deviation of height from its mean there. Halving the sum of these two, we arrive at 4.7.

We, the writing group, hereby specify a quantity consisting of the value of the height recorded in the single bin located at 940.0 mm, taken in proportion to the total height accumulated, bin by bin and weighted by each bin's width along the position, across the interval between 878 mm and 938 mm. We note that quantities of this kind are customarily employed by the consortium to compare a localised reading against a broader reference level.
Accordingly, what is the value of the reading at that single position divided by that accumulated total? 0.018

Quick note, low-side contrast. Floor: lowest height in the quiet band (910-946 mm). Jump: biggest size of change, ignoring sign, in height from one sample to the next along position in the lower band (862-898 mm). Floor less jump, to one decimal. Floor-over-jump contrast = 6.1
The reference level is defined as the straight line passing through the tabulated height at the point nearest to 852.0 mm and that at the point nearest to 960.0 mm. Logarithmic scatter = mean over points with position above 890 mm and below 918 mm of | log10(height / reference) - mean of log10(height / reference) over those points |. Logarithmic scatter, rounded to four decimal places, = 0.0144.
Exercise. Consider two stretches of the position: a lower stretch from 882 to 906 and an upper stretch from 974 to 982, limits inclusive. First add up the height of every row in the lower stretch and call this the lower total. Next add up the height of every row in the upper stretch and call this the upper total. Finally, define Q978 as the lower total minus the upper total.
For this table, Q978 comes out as 24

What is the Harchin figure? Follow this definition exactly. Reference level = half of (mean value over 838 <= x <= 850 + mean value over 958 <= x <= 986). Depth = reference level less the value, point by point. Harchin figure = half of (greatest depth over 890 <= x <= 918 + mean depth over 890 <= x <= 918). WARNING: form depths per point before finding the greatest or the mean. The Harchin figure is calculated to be 0.70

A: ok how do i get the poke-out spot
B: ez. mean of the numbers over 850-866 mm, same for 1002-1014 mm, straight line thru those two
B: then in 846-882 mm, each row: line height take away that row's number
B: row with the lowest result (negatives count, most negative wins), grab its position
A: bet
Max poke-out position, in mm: 856.0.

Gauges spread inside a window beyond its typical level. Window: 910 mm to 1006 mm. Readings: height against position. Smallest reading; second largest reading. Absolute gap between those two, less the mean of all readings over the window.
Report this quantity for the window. -5.3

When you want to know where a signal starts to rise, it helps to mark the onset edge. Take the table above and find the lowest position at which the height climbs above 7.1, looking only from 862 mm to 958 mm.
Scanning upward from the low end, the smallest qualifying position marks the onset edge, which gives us 868.0 mm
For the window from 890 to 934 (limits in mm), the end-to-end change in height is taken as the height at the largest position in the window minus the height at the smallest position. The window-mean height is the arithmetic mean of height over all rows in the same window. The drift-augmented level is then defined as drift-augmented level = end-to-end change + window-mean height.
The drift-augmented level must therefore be 7.7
